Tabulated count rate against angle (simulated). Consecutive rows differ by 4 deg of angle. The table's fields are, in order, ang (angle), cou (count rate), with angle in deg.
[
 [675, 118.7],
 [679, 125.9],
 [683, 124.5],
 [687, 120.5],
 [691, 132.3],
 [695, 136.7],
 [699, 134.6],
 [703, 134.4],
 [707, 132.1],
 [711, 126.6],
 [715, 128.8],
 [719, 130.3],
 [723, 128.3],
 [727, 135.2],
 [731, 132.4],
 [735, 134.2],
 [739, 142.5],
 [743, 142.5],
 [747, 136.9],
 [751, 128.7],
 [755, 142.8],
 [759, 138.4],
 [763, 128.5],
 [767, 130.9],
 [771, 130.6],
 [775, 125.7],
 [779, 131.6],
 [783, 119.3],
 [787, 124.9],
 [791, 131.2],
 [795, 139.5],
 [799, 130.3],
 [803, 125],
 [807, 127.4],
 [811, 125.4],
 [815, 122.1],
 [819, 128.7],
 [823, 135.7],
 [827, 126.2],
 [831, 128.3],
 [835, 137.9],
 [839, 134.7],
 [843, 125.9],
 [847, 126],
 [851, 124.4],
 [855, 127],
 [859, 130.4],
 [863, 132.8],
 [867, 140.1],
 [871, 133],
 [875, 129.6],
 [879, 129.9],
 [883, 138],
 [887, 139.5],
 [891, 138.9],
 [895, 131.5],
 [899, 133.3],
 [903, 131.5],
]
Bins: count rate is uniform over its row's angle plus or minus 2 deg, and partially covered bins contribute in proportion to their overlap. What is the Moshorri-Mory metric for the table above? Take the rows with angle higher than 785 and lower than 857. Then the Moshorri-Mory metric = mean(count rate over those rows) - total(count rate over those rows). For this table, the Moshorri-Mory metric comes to -2192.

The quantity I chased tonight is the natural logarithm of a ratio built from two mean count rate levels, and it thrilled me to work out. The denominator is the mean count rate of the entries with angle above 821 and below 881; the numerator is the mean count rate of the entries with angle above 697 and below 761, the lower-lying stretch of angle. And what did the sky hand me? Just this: 0.026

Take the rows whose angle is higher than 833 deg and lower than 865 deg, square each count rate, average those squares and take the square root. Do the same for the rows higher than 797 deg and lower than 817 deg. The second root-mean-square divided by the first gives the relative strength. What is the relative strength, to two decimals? 0.97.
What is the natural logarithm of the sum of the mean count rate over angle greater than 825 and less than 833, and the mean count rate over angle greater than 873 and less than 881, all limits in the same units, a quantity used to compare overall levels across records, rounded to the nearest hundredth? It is 5.55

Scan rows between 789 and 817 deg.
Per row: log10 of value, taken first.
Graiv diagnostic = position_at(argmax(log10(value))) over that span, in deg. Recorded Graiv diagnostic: 795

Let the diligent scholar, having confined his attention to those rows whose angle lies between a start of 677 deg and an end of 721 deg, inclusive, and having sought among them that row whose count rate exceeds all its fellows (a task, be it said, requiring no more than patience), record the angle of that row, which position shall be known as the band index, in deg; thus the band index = 695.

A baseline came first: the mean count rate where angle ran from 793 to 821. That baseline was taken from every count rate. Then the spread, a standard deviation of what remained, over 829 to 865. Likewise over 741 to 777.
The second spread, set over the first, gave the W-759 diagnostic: 1.4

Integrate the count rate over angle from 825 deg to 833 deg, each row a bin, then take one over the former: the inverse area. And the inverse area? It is 0.0010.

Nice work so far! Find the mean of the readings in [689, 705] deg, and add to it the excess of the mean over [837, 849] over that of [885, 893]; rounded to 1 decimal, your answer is 124.2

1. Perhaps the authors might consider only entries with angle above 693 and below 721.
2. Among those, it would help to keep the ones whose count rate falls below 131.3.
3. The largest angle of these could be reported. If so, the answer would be 719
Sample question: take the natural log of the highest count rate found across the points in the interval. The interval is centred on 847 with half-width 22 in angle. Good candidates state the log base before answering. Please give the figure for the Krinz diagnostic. 4.94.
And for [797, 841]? 4.93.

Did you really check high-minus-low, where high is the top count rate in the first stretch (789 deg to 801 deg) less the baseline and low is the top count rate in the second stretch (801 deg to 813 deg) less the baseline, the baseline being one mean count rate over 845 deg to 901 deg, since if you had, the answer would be 12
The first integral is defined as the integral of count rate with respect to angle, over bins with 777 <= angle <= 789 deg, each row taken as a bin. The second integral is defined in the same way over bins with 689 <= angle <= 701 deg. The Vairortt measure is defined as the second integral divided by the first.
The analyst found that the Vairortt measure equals 1.07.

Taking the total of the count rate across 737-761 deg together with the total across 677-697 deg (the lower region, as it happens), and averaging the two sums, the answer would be 736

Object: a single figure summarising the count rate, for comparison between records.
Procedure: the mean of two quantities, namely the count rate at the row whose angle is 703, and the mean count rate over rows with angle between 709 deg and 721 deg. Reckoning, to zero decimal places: 131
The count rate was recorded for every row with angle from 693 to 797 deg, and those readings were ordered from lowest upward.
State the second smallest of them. 124.9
